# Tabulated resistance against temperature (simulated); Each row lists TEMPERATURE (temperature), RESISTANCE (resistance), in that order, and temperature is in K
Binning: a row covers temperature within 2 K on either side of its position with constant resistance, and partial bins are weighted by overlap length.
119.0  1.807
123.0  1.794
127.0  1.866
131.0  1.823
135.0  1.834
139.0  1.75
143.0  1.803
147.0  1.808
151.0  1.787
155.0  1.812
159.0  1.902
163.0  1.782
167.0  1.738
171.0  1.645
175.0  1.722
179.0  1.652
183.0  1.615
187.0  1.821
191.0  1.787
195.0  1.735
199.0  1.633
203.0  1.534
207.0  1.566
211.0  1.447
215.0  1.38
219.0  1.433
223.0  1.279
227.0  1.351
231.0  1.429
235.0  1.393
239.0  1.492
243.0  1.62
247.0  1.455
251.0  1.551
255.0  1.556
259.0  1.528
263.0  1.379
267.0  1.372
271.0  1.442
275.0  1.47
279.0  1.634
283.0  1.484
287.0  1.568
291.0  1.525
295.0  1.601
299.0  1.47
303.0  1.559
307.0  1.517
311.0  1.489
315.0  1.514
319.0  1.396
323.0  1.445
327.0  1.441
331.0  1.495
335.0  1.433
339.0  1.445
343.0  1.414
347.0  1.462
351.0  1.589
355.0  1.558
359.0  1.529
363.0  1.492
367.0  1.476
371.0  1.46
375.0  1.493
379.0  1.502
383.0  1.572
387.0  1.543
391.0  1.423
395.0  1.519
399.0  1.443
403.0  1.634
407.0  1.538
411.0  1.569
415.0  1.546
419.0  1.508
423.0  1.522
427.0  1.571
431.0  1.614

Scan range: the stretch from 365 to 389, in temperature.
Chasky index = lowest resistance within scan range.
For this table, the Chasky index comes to 1.46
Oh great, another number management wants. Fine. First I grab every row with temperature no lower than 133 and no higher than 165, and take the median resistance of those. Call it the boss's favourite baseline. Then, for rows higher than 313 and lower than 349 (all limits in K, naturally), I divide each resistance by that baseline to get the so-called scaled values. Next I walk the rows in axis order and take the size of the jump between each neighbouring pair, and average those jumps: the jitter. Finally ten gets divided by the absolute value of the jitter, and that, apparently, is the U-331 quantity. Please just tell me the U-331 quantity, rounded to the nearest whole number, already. 382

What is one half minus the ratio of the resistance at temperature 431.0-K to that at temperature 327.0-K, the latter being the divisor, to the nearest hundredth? -0.62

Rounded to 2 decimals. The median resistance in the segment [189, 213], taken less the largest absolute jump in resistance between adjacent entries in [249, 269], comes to 1.45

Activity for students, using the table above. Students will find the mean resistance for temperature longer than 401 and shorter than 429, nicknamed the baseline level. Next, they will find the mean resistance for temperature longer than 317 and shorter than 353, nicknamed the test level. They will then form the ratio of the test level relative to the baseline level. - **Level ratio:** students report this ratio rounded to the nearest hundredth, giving 0.94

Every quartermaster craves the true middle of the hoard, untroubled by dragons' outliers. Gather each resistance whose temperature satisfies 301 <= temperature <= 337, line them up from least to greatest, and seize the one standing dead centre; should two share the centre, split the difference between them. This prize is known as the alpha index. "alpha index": 1.49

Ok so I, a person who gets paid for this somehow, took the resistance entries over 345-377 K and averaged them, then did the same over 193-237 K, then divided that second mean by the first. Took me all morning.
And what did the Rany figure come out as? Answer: 0.98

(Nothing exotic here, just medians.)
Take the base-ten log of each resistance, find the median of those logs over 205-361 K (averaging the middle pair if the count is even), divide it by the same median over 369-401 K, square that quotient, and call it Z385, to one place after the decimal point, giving 0.9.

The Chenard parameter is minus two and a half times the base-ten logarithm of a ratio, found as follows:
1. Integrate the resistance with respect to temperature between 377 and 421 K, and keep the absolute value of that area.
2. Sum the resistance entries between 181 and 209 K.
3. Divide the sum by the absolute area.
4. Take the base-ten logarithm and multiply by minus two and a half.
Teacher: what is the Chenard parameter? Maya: 1.9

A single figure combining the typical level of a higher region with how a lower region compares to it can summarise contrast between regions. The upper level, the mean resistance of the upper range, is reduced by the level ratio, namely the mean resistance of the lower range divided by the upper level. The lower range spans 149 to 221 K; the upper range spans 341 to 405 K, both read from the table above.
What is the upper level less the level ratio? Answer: 0.40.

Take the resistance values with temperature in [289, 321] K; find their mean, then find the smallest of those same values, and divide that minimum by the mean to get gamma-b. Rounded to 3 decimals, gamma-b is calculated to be 0.925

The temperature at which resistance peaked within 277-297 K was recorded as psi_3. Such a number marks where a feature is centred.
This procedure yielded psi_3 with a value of 279.0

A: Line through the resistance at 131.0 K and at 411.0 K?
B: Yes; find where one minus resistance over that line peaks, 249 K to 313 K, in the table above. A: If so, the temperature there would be 267.0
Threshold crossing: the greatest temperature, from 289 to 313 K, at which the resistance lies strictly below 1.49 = 311.0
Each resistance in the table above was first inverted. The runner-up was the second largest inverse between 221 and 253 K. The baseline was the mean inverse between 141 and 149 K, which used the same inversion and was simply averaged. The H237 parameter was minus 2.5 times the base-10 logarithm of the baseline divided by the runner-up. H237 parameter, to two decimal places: 0.31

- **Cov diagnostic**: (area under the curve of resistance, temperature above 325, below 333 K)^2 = 138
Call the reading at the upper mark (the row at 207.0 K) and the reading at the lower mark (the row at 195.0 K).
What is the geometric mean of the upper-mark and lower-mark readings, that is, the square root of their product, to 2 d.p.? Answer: 1.65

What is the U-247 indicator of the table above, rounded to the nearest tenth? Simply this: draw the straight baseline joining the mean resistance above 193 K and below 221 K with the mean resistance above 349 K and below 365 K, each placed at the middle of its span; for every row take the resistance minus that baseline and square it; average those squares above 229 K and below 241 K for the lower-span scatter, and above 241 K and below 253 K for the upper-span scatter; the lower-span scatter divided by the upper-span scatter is 2.4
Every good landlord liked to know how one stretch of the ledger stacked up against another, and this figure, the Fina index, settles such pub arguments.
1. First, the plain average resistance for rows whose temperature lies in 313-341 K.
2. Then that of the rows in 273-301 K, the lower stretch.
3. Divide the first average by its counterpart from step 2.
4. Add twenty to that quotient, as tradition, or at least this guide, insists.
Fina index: 20.9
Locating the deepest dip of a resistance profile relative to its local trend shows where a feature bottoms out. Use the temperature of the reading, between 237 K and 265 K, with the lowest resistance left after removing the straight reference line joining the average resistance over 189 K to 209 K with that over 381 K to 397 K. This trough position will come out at 263.0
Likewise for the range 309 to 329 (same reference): 319.0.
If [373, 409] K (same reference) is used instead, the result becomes 391.0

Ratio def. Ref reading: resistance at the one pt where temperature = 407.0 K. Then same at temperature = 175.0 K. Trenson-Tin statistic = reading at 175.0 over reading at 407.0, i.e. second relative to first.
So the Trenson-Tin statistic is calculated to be 1.12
